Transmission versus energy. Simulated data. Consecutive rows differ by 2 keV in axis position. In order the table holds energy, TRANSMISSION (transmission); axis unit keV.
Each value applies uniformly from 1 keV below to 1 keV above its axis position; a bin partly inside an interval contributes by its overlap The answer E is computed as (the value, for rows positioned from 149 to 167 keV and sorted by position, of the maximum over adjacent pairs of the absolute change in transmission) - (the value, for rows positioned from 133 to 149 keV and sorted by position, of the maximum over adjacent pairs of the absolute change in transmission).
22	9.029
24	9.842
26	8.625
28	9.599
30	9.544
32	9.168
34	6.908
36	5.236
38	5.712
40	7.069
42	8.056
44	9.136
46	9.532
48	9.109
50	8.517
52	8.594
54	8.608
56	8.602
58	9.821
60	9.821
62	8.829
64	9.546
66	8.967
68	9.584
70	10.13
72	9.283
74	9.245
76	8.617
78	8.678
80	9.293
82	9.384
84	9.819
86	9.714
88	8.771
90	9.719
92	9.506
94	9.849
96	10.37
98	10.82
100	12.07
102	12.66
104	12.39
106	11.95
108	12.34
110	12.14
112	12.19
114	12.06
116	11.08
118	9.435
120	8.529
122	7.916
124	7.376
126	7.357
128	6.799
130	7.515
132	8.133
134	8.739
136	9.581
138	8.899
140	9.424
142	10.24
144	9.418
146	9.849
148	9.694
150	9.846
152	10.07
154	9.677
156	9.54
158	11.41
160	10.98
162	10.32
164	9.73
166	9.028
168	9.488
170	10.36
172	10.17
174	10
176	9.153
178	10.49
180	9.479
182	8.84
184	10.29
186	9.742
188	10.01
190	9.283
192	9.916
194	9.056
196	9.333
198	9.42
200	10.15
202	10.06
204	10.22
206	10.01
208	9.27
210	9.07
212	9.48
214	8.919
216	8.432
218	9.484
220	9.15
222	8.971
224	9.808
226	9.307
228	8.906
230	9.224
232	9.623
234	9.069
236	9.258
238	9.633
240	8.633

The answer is 1.0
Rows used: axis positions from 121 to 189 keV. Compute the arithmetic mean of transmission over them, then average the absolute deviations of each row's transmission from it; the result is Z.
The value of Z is 0.80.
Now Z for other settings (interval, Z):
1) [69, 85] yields 0.35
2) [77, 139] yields 1.41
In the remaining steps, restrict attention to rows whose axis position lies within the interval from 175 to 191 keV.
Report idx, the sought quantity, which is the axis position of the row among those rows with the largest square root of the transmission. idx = 178 keV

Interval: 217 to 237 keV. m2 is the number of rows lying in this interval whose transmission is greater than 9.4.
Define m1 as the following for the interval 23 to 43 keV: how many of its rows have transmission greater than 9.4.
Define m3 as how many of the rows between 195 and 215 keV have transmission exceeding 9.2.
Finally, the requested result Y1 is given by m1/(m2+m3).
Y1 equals 0.3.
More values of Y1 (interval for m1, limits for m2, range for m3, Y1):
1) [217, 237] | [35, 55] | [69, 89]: 0.4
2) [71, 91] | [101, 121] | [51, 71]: 0.2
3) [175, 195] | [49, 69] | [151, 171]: 0.5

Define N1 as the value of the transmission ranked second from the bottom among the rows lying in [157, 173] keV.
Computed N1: 9.488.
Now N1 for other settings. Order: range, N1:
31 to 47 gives 5.712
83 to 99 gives 9.506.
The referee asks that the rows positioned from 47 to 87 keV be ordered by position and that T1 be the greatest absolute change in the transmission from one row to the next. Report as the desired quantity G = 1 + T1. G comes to 2.2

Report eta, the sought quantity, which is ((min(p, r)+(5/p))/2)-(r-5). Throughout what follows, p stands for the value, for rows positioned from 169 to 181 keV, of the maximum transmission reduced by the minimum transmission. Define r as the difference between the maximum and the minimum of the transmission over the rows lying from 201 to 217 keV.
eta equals 5.8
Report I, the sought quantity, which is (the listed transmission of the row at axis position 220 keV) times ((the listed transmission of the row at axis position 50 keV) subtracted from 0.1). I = -77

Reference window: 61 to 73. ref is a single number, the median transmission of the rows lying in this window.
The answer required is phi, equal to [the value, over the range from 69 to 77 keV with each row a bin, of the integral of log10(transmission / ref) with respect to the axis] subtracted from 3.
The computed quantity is 3.04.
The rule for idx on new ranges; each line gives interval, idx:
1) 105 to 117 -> 108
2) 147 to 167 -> 158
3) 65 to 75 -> 70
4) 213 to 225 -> 224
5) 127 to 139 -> 136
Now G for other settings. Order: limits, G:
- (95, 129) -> 2.6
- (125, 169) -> 2.9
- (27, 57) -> 3.3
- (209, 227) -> 2.1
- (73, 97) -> 1.9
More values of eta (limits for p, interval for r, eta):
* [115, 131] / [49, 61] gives 4.9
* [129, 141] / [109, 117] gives 5.7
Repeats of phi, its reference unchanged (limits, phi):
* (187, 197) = 2.96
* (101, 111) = 1.84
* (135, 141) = 3.03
